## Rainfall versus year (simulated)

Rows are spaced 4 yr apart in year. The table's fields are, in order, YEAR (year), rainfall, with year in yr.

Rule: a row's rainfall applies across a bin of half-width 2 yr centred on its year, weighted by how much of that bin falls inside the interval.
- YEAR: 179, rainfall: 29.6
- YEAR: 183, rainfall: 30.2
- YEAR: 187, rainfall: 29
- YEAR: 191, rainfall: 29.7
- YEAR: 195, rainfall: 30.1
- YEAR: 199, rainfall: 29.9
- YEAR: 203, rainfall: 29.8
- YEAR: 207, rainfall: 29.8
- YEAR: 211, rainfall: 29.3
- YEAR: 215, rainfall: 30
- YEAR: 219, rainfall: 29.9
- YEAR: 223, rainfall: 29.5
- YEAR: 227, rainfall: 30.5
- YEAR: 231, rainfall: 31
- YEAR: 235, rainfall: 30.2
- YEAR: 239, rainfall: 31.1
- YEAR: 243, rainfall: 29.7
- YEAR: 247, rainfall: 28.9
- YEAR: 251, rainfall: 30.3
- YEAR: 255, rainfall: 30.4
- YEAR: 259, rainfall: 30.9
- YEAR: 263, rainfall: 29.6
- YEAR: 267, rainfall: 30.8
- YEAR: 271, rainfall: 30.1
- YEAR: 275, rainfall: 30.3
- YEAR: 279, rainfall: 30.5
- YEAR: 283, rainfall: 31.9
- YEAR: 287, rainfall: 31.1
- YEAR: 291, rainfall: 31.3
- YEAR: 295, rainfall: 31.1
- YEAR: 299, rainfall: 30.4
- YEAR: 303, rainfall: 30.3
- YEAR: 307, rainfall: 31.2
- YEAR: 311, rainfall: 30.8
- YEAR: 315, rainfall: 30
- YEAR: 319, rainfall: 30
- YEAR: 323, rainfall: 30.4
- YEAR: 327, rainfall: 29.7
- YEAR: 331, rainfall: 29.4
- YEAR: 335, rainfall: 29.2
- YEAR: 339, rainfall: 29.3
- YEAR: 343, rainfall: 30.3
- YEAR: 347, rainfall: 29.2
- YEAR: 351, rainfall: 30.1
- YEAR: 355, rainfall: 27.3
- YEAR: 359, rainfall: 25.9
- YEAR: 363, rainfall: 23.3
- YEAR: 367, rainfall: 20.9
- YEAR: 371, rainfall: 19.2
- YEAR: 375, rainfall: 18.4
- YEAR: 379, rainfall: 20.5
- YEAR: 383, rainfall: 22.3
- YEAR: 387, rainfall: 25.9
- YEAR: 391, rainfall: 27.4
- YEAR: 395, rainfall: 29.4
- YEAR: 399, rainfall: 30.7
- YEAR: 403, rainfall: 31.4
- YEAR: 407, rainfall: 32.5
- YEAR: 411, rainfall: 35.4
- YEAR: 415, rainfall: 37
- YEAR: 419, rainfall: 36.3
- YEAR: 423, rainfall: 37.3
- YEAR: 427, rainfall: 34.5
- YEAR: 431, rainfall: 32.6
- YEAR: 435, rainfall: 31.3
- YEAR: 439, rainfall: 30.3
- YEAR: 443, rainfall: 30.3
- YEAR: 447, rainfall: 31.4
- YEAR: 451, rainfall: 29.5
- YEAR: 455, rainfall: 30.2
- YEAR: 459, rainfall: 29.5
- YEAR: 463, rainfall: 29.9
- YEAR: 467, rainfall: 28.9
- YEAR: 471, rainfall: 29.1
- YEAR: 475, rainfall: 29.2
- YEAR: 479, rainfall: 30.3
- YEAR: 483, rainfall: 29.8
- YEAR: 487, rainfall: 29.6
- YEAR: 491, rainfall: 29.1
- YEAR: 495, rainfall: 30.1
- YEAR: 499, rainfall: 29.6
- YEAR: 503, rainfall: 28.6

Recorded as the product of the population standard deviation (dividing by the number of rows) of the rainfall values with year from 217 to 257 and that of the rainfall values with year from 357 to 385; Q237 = 1.5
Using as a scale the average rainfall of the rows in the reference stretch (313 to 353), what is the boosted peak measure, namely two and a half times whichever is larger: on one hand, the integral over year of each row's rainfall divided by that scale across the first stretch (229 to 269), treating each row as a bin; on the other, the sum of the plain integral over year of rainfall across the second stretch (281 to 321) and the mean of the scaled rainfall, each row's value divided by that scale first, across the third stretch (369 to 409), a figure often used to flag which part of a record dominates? 3083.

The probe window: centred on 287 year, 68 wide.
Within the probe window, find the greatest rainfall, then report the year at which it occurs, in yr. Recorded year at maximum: 283 yr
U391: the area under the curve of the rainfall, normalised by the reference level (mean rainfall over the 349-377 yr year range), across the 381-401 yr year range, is 23.0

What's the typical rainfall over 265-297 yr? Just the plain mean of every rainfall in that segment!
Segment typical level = 30.9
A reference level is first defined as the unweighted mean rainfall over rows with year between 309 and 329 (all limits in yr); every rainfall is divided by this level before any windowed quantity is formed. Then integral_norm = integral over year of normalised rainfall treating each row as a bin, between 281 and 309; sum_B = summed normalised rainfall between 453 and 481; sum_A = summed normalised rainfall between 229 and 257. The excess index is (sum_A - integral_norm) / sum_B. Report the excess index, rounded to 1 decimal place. -3.2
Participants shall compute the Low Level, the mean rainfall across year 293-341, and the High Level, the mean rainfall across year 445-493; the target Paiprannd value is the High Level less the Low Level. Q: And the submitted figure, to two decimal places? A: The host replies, -0.44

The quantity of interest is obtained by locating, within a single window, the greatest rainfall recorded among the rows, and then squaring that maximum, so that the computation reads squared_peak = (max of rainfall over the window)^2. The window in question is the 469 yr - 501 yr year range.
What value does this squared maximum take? 918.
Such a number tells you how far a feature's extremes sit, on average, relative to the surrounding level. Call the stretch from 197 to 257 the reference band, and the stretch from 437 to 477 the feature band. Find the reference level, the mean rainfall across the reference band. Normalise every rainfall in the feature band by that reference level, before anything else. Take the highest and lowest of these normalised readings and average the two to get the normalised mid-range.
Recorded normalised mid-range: 1.00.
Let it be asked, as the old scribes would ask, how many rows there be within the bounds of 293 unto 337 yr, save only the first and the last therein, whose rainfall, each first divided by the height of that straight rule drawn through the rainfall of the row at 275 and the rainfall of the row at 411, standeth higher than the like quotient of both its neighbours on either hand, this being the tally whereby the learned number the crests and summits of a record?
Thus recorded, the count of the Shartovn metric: 2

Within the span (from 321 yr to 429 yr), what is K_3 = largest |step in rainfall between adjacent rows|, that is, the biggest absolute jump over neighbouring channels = 3.6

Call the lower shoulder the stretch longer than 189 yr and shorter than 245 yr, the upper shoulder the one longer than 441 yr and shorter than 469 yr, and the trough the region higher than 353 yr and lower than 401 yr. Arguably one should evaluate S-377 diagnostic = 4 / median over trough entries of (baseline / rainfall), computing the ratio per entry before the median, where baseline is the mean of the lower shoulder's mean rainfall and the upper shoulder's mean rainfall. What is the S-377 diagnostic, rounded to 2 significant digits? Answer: 3.3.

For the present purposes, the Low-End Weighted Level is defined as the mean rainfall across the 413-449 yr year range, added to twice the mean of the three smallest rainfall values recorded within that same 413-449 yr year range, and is 94.7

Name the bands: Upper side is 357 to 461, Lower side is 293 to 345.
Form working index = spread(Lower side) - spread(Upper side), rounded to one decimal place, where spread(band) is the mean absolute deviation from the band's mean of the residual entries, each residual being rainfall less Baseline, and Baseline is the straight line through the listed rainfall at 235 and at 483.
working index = -3.9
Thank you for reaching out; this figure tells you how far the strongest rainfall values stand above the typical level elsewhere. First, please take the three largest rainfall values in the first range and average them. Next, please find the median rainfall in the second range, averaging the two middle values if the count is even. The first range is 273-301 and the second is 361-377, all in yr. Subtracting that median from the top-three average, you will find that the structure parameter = 11.4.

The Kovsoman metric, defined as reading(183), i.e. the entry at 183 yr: 30.2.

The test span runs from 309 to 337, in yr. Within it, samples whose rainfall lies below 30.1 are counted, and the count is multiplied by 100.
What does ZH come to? 500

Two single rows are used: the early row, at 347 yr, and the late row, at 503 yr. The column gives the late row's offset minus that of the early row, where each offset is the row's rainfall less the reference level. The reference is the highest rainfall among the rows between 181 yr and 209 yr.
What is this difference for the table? -1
